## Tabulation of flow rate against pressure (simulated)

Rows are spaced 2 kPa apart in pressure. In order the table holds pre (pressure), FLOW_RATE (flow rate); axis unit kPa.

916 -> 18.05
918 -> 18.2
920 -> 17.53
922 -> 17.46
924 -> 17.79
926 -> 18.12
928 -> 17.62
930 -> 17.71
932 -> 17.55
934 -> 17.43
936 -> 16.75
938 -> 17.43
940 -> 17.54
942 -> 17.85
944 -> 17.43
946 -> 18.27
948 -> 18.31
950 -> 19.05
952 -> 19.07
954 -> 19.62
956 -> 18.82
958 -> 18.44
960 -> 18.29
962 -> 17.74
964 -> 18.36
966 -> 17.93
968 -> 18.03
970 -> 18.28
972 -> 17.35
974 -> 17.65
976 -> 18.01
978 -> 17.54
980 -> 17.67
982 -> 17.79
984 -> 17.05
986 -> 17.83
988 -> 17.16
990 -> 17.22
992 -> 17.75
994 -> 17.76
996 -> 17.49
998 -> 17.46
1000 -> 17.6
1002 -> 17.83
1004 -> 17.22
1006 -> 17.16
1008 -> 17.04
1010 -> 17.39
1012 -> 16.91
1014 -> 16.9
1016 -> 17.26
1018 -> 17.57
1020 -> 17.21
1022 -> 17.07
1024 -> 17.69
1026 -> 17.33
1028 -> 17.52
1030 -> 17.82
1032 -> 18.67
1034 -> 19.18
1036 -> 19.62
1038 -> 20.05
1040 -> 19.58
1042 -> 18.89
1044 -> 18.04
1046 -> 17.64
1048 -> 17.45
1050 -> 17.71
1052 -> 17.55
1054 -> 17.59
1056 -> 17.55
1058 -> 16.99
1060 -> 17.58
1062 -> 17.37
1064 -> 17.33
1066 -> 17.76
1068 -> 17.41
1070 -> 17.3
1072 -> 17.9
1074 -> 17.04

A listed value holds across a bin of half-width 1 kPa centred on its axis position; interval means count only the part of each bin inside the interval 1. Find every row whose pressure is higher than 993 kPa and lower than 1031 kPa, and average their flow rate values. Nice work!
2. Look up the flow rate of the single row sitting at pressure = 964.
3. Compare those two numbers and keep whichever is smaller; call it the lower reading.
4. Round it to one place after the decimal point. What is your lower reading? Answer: 17.4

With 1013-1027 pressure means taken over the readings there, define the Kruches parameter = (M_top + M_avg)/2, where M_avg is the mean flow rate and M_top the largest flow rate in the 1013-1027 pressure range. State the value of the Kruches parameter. 17.49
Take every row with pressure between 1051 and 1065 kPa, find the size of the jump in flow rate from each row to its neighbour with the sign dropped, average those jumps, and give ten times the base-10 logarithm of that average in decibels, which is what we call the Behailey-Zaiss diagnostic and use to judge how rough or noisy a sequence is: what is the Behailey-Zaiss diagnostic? -6.1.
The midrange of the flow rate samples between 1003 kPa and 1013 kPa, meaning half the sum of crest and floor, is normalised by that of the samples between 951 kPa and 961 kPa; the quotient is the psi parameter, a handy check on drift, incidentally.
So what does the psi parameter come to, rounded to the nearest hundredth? 0.90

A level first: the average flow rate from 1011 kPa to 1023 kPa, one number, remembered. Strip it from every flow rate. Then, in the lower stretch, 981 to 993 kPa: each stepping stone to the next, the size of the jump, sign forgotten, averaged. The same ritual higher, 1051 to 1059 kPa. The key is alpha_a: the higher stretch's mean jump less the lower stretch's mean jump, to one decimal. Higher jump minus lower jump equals -0.3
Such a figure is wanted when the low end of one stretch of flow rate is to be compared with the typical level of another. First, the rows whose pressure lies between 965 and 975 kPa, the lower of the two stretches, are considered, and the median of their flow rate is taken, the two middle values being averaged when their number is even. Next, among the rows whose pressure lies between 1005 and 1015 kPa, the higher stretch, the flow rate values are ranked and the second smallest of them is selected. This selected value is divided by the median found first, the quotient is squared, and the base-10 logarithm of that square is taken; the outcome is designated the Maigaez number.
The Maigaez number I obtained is -0.05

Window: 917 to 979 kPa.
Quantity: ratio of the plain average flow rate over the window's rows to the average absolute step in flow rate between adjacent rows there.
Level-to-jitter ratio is 45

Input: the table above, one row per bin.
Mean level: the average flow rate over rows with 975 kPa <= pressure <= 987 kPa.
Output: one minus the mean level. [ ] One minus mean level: -16.6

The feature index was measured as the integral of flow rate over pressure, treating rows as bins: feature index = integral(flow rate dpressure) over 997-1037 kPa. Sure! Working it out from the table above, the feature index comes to 705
